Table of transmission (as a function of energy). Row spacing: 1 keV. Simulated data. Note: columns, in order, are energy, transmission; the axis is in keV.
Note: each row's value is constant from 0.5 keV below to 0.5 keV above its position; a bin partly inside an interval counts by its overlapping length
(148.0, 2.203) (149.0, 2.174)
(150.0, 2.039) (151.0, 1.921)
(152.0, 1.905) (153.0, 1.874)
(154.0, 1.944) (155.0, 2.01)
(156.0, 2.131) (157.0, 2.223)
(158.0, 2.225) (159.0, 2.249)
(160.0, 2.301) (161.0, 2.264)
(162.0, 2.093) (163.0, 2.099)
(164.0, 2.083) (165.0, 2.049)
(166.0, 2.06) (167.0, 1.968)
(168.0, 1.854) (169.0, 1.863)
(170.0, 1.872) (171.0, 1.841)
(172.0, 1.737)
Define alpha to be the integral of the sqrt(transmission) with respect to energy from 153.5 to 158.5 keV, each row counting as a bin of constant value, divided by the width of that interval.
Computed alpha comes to 1.45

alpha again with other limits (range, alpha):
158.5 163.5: 1.48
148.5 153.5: 1.41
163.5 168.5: 1.41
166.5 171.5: 1.37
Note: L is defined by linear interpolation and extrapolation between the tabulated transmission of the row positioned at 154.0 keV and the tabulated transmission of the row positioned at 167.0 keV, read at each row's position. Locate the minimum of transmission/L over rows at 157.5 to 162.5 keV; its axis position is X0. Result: 162.0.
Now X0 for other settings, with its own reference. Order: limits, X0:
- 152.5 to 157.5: 153.0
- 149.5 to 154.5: 153.0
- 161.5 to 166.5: 165.0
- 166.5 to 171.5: 171.0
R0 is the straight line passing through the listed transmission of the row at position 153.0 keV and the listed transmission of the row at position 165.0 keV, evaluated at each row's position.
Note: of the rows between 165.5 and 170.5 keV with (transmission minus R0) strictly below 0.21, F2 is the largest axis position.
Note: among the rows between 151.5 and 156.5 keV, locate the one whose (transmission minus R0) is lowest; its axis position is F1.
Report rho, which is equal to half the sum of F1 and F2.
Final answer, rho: 161.5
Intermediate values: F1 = 153.0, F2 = 170.0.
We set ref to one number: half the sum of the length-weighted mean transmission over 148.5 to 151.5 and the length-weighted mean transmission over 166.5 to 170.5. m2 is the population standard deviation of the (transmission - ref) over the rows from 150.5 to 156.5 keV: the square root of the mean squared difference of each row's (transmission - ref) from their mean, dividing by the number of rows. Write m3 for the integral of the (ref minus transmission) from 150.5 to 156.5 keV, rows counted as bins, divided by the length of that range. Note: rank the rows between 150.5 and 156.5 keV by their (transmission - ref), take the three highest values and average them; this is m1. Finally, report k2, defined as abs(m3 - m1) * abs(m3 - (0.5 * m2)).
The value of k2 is 0.00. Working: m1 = 0.06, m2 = 0.0855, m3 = 0.00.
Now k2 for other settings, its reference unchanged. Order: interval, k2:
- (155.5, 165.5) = 0.13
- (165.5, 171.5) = 0.00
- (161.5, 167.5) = 0.02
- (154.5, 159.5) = 0.11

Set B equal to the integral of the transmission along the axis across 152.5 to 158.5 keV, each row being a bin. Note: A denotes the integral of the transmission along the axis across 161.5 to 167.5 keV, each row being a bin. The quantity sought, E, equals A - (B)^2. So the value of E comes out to -142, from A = 12.4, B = 12.4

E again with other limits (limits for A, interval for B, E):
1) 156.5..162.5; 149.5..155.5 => -123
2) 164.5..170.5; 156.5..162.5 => -167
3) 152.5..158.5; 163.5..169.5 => -129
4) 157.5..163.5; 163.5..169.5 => -128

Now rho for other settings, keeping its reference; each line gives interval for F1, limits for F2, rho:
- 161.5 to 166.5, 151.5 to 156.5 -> 160.5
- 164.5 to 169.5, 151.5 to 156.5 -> 162.0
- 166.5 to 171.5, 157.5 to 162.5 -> 166.5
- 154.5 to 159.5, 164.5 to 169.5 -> 162.0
